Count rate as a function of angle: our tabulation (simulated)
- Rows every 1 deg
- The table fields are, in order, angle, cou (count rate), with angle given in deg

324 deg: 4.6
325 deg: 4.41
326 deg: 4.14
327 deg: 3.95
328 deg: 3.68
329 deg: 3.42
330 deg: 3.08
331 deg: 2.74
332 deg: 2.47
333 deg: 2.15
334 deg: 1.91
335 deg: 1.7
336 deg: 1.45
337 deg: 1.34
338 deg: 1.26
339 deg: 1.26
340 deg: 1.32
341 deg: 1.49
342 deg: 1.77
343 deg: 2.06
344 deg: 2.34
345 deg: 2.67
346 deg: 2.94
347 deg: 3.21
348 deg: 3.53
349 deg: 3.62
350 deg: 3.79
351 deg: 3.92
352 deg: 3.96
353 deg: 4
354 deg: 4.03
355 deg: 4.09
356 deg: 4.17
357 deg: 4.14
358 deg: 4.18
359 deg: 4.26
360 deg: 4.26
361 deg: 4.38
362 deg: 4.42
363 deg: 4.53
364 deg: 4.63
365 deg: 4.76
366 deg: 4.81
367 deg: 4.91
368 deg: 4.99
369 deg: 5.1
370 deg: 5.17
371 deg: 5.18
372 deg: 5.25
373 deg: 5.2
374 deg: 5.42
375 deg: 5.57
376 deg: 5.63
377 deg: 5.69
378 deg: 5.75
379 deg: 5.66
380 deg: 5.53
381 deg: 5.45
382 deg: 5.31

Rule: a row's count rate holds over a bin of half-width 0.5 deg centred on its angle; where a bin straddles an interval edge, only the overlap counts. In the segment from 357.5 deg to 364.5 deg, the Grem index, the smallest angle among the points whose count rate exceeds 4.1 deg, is 358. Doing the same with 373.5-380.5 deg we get 374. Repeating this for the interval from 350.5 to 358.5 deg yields 356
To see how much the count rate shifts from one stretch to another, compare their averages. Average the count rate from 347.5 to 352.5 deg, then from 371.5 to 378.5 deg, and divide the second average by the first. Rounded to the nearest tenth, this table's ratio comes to 1.5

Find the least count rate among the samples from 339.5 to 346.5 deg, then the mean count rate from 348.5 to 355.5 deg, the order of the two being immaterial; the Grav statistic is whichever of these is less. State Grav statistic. 1.3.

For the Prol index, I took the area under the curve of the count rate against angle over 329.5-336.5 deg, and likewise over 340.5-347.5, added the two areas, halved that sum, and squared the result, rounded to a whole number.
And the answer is 256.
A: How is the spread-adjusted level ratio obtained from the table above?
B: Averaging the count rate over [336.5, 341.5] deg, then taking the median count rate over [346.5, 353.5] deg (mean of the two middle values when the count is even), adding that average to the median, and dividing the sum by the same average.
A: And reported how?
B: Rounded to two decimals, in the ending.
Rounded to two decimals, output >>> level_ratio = 3.84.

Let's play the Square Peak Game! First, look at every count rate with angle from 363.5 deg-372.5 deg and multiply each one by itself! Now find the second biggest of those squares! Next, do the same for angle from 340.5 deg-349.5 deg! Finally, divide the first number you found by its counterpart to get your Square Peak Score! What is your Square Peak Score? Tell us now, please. 2.2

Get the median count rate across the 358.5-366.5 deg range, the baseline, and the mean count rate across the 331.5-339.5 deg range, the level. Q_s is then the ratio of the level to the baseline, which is 0.38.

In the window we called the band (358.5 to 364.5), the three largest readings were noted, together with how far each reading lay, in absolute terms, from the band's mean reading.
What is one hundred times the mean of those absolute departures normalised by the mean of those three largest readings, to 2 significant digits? 2.5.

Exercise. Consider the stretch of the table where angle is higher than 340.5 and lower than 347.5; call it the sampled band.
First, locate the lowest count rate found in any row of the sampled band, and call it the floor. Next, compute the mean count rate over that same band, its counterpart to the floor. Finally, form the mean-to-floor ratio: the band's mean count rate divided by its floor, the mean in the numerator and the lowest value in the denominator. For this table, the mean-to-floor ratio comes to 1.580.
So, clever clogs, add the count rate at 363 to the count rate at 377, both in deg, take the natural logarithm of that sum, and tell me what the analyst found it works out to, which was 2.32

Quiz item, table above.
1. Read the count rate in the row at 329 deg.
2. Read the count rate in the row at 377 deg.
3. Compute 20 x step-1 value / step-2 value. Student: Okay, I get 12.0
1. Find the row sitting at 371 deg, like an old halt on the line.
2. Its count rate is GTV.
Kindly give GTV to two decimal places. 5.18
